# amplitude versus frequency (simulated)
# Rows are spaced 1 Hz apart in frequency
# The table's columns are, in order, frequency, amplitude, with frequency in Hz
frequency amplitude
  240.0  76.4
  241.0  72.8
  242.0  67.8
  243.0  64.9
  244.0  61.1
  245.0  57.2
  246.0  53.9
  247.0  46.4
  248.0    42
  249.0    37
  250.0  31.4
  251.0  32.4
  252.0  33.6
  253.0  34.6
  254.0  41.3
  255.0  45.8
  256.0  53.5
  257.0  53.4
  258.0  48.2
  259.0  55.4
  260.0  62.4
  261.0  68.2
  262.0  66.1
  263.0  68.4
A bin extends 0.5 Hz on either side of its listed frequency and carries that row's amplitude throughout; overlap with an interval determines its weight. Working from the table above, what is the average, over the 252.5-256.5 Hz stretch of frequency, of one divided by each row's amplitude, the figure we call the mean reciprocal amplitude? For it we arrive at 0.0234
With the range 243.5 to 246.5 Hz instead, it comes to 0.0175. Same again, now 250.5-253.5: 0.0298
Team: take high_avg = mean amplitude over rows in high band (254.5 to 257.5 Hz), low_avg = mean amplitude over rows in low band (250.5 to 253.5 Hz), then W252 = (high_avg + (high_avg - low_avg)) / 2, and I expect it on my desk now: 34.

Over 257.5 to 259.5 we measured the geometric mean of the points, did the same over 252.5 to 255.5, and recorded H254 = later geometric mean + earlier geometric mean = 92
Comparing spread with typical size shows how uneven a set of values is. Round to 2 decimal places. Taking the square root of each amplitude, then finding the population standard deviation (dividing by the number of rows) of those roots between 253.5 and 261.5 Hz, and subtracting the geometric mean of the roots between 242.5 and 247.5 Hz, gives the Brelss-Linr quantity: -6.95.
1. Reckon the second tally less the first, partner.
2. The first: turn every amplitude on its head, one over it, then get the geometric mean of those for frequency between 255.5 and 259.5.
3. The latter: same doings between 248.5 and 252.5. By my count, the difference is 0.011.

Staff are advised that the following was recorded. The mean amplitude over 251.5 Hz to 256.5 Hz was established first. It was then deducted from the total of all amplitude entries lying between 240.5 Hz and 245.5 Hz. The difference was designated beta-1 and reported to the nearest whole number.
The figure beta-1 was 282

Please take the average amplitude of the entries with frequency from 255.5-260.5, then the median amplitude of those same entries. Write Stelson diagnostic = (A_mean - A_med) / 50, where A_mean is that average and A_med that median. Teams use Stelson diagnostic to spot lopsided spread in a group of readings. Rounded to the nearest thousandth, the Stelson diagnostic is 0.022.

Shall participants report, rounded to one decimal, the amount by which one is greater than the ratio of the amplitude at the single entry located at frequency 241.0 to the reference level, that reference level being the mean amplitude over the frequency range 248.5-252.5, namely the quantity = -1.2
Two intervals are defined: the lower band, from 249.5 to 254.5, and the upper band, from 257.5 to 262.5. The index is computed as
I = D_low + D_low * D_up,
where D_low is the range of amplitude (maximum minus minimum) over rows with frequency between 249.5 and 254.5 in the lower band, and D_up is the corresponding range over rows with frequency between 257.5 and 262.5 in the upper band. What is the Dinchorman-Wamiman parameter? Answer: 208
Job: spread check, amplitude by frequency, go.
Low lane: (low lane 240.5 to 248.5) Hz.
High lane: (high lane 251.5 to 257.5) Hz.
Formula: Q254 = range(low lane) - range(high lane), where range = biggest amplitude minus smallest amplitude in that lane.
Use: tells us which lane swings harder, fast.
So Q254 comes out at 11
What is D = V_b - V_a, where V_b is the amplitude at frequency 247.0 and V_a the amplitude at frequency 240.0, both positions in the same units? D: -30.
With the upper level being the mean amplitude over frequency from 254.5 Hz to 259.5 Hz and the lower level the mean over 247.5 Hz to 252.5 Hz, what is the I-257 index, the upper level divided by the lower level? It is 1.45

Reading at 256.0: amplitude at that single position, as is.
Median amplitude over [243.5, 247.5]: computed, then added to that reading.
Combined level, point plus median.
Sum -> 109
